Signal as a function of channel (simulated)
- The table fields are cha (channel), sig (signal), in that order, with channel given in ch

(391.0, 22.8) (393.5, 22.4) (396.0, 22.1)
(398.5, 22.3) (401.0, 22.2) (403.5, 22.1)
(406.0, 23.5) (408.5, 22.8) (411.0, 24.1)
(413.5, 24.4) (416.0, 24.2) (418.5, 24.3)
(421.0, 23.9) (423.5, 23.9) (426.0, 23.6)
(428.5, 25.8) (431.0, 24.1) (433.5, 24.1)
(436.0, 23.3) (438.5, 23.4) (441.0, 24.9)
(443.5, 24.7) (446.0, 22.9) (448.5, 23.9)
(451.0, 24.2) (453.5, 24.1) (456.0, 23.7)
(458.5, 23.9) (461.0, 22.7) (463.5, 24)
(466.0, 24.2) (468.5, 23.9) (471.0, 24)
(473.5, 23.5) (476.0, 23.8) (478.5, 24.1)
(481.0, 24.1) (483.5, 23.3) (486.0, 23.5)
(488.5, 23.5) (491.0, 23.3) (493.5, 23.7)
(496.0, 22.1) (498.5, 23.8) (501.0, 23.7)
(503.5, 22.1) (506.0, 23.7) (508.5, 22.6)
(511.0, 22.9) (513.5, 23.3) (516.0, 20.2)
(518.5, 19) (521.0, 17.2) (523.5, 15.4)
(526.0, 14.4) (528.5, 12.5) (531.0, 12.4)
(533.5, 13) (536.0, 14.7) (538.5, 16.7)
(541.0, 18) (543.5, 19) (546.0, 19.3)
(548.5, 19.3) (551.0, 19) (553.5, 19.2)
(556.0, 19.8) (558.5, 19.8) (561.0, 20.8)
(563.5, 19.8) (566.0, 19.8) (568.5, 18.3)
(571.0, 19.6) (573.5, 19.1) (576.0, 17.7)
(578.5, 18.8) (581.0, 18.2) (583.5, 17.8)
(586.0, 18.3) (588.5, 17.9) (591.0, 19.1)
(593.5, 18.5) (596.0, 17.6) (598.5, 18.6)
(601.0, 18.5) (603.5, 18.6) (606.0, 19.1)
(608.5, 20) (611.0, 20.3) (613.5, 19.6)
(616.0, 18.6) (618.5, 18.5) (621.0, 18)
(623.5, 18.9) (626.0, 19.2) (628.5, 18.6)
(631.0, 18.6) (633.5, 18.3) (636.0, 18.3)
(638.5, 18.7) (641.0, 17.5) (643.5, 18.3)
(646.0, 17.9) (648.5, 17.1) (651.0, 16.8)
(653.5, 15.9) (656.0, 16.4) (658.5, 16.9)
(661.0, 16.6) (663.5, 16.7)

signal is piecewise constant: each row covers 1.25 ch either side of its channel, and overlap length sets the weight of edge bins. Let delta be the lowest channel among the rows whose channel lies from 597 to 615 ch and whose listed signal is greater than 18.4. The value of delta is 598.5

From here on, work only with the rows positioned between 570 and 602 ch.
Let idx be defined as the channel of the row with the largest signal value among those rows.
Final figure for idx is 571.0 ch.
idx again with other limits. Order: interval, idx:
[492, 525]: 498.5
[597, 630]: 611.0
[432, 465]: 441.0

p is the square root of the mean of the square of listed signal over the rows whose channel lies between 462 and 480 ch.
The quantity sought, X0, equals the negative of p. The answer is -24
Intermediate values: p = 24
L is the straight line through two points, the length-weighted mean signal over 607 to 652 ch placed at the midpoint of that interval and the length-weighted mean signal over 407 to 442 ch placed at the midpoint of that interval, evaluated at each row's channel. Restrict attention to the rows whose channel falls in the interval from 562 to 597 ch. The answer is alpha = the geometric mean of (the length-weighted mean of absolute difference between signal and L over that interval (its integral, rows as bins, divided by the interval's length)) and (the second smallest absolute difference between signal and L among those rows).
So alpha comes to 0.76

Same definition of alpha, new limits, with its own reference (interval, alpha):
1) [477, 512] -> 0.46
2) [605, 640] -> 0.14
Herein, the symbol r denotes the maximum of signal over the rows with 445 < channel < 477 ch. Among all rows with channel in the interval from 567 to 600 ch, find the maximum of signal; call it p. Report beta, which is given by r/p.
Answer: 1.2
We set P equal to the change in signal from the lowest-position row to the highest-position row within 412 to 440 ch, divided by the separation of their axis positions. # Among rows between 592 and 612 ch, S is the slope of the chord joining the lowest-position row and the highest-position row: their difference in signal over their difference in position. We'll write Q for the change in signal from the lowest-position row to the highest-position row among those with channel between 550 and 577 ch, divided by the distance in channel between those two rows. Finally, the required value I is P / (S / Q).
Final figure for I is 0.020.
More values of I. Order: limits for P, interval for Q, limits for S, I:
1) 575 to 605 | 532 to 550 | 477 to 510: -0.275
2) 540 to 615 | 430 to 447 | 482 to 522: 0.011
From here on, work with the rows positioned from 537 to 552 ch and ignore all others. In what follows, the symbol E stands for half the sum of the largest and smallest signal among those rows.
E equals 18.0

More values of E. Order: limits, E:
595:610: 18.8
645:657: 16.9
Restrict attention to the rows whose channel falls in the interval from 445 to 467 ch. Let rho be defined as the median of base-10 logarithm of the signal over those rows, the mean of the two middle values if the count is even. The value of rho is 1.38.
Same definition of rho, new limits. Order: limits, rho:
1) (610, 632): 1.27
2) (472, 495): 1.37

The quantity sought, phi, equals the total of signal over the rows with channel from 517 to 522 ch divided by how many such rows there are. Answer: 18.1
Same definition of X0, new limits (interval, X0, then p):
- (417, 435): -24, 24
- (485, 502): -23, 23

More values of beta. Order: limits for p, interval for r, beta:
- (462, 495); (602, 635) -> 0.8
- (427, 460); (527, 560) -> 0.8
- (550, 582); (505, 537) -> 1.1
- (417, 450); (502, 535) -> 0.9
